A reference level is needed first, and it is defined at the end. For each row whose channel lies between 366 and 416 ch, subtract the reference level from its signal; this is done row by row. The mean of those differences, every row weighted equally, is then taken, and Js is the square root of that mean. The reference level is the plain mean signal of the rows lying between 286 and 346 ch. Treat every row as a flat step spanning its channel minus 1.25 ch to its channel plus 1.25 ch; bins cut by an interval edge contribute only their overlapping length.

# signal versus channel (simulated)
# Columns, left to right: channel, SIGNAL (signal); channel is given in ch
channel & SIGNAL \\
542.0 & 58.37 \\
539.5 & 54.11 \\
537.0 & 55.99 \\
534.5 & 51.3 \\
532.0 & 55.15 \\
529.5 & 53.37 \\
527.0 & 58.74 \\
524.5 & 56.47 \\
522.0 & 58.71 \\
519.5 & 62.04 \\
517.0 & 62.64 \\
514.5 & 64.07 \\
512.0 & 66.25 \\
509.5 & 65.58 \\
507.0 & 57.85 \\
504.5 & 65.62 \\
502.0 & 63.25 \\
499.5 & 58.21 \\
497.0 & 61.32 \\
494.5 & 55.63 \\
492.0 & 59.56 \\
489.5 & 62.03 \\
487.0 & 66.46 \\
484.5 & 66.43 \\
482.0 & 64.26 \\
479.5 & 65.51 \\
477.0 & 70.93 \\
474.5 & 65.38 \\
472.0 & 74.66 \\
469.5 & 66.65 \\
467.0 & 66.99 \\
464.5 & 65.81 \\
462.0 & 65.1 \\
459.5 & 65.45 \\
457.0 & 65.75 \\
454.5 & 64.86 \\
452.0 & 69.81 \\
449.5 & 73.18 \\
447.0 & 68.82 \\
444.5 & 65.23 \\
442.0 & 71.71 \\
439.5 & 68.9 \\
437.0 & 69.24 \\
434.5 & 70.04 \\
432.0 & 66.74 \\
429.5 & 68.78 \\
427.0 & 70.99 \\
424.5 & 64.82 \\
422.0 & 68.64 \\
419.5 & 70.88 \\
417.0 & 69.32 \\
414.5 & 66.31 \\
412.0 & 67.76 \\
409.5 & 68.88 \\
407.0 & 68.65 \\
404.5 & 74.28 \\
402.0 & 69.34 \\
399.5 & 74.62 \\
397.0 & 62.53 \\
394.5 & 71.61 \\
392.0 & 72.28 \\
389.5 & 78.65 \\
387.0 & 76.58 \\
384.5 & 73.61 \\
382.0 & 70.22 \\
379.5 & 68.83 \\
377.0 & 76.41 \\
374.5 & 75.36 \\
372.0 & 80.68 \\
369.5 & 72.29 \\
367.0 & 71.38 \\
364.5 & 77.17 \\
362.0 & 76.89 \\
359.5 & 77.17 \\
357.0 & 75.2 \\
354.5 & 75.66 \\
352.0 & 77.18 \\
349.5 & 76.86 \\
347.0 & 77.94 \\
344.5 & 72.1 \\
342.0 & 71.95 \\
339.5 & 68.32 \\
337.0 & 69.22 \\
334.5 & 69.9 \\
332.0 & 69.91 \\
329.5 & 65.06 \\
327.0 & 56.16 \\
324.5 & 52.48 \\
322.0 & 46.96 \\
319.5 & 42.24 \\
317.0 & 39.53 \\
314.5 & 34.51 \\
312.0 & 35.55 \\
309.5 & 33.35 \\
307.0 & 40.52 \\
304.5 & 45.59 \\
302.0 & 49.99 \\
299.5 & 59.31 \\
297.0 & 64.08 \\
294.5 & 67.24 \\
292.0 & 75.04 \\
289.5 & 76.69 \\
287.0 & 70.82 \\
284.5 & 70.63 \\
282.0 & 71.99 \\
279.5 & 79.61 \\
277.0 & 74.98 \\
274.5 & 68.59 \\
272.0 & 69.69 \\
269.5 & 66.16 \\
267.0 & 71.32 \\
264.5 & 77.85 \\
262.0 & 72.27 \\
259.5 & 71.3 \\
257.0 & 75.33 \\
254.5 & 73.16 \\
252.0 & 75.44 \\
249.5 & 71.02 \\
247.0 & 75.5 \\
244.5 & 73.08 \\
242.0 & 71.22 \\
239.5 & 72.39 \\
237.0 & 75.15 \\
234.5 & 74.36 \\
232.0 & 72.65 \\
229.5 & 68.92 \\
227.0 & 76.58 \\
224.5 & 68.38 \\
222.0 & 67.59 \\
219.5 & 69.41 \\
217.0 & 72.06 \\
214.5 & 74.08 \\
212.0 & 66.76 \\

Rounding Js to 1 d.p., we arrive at 3.8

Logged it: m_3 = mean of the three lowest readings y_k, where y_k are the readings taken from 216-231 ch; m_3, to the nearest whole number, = 68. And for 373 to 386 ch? 71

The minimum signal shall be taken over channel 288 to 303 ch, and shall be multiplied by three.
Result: 150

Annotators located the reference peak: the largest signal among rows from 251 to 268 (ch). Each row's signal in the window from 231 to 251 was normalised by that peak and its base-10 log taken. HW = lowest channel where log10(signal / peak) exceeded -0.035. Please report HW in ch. 232.0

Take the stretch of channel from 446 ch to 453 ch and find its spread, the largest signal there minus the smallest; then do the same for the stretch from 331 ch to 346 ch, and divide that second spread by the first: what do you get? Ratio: 0.87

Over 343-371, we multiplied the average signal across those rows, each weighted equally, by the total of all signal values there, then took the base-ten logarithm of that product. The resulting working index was 4.80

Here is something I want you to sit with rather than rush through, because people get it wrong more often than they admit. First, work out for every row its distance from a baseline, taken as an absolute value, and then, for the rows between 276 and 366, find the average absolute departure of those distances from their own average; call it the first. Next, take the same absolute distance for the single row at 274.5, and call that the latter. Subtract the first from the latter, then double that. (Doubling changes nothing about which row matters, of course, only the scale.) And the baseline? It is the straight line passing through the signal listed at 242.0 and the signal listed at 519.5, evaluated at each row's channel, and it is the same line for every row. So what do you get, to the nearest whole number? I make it -14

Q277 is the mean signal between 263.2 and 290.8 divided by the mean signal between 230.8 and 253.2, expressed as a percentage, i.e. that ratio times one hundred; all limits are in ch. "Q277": 99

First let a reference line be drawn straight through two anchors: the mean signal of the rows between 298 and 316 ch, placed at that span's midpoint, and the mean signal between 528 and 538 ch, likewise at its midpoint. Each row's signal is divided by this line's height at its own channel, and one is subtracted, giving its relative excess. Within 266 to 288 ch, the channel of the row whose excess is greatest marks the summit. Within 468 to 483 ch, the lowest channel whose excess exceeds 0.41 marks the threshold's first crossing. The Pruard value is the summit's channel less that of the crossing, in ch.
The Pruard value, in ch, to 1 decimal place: -192.5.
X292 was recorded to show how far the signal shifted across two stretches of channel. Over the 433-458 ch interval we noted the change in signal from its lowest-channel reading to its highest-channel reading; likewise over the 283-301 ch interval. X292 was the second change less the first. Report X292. -7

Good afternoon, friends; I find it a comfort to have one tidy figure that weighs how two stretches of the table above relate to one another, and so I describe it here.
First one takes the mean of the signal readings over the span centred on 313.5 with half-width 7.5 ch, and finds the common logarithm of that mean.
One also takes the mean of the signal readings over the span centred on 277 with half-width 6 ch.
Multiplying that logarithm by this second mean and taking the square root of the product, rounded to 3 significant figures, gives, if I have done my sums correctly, 10.7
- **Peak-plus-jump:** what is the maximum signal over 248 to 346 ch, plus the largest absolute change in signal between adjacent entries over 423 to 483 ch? 88.9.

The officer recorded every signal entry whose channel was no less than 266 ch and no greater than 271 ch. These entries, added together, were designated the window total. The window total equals 137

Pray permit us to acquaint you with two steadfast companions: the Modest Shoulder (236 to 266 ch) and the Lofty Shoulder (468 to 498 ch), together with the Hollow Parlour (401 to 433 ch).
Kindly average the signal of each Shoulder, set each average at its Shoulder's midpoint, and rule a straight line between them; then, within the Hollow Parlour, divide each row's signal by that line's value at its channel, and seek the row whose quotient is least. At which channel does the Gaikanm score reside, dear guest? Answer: 424.5 ch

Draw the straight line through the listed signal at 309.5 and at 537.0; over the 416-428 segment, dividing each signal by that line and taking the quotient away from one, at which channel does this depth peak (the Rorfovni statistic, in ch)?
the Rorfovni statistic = 424.5 ch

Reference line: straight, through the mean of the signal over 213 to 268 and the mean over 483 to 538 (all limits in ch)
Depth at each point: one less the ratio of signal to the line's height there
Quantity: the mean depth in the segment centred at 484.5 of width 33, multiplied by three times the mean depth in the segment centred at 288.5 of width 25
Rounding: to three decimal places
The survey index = 0.001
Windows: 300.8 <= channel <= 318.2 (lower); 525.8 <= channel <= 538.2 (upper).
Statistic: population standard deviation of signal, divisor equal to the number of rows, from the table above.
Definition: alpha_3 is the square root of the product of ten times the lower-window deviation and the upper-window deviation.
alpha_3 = 12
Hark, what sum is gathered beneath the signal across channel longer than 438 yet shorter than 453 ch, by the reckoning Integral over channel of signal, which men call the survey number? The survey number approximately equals 1044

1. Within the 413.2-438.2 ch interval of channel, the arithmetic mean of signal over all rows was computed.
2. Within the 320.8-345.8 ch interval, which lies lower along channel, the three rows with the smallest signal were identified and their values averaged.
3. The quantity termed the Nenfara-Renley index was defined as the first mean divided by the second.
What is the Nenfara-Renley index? 1.32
